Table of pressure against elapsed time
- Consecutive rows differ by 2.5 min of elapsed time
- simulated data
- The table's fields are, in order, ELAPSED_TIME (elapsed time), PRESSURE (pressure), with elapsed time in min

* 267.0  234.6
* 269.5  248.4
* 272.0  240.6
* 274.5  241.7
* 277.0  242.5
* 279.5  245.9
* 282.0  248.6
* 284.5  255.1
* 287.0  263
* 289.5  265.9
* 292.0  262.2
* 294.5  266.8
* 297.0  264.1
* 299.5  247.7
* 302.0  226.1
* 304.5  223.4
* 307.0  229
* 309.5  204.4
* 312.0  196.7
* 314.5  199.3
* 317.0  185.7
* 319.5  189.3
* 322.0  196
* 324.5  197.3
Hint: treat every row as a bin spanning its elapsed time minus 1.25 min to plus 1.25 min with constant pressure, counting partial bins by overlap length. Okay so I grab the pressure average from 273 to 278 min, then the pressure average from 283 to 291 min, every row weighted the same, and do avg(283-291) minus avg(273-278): 19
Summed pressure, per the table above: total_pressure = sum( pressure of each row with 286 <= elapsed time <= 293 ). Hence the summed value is 791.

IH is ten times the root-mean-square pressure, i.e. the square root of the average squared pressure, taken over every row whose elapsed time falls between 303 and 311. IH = 2192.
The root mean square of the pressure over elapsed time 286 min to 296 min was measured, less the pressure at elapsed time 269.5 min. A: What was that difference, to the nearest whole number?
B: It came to 16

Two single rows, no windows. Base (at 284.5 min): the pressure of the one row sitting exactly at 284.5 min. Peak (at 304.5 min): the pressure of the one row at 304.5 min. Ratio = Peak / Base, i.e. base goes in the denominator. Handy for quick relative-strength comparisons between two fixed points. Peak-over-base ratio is 0.88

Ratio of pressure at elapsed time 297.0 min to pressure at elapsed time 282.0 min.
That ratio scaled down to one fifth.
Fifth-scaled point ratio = 0.21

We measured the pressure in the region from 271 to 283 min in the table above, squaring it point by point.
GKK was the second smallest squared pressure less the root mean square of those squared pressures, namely -1075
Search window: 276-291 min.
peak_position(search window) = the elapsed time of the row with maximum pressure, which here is 289.5 min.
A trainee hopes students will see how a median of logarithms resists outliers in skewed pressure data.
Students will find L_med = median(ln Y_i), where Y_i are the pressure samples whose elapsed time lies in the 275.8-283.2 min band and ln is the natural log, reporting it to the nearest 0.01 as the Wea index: 5.50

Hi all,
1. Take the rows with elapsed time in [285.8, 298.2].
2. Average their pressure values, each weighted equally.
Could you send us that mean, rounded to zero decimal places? 264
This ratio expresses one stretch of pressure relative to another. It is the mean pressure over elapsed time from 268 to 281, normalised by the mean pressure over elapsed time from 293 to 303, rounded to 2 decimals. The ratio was 0.97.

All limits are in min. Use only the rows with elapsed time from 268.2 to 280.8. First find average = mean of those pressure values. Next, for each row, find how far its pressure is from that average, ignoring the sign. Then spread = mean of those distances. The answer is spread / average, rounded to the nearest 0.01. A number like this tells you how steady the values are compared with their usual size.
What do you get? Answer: 0.01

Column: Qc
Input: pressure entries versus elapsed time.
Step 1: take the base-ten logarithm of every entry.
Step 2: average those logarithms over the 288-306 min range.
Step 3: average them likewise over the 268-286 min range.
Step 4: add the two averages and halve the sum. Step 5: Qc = 2.39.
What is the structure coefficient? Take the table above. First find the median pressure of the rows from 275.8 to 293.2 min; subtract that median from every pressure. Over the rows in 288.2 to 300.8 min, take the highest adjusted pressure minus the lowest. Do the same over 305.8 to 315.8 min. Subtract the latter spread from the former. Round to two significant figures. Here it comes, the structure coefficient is -13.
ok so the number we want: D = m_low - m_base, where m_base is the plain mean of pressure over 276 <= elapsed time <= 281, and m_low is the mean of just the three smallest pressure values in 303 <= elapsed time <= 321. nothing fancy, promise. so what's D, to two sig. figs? -54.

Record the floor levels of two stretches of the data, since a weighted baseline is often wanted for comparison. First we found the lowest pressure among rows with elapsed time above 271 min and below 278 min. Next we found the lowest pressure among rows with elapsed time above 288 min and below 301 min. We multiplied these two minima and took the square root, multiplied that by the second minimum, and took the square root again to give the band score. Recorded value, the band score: 246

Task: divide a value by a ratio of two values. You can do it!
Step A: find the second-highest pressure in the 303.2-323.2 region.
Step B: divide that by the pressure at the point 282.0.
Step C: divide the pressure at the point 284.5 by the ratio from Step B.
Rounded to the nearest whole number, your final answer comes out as 284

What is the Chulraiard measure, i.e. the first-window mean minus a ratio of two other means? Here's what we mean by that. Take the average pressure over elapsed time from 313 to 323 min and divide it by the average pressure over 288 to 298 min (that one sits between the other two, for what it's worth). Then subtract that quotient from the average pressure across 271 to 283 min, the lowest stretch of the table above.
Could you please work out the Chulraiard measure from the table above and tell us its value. 243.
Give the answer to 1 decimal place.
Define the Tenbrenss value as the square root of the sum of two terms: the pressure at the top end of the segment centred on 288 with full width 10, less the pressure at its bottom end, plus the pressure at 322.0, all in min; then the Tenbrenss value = 14.3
